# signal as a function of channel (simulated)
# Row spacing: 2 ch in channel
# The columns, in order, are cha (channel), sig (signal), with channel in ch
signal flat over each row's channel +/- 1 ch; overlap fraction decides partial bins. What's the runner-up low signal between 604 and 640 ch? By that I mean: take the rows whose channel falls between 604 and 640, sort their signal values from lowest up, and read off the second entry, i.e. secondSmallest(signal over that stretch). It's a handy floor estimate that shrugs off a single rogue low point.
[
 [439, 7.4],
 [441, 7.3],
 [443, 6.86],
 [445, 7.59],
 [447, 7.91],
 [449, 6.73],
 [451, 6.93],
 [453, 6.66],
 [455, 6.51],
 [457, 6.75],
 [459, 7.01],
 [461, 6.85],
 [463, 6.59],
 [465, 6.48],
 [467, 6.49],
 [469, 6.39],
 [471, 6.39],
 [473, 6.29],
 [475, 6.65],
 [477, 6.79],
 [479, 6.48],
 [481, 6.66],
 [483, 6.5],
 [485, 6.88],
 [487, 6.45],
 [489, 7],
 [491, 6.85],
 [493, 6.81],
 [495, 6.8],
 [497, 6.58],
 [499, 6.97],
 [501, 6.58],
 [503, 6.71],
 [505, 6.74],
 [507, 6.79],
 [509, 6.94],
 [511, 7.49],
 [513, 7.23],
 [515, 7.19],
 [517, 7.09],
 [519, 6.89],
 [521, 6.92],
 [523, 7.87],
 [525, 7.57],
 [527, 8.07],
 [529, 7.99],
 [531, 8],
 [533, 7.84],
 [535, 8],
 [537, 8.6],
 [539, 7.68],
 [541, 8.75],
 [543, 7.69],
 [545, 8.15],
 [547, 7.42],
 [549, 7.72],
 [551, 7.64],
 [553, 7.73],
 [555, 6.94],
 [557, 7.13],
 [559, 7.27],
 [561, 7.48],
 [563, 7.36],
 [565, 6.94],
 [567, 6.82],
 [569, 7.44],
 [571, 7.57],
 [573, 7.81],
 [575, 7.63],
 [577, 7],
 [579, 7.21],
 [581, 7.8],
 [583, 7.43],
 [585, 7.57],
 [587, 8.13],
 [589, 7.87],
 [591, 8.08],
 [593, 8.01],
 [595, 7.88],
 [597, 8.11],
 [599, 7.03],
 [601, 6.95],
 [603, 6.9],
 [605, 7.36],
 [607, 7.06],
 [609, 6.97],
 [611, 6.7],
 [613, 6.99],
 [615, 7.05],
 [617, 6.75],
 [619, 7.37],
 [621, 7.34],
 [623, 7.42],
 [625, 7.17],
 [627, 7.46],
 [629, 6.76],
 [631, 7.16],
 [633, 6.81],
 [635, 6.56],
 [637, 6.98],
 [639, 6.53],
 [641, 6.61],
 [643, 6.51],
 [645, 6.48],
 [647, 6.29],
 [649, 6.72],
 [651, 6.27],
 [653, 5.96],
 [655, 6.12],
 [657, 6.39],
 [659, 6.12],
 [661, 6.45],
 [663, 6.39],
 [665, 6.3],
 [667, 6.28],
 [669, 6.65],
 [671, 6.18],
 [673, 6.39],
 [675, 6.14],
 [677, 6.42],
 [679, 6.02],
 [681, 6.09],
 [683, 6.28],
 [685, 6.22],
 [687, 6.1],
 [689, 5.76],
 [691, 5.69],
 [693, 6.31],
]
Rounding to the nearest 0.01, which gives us 6.56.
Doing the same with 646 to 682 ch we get 6.02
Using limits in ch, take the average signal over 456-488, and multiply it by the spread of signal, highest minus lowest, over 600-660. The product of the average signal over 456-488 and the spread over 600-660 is 10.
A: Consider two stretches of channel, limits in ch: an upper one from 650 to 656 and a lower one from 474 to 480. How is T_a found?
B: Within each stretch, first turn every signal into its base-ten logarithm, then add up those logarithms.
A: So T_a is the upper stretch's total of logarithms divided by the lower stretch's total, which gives 0.96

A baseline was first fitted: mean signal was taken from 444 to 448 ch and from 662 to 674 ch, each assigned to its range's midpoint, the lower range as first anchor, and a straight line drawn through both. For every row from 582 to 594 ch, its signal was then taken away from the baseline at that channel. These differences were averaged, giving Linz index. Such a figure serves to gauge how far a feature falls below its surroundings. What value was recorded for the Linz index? -1.0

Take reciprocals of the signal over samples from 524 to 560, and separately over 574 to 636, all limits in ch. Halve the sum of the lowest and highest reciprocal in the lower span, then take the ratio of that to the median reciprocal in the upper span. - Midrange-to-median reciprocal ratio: 0.93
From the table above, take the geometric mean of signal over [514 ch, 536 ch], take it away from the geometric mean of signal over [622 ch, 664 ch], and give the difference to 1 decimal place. -1.0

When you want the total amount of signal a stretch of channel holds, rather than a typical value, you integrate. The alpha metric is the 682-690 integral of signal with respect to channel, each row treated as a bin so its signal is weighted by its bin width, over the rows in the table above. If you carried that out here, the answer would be 49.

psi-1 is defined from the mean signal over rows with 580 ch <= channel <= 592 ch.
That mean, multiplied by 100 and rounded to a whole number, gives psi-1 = 781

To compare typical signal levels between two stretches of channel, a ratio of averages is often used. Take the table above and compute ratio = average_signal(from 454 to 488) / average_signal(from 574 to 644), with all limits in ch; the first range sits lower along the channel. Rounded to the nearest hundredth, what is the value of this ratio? 0.91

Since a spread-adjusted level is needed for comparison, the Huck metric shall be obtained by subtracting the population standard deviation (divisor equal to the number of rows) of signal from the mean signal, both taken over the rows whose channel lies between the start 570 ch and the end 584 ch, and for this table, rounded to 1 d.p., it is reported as 7.2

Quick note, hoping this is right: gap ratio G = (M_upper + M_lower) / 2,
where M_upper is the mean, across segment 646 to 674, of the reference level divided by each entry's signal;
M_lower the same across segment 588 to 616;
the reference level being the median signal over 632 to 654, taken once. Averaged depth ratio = 0.96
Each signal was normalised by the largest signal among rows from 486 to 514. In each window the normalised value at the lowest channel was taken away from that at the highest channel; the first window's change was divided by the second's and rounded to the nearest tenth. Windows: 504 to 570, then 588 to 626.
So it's -1.0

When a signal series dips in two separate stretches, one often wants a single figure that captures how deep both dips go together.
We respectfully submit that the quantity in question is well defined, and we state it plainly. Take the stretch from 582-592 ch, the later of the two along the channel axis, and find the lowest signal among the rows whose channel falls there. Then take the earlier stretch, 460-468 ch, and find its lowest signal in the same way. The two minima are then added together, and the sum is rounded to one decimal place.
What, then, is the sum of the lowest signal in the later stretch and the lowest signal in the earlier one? 13.9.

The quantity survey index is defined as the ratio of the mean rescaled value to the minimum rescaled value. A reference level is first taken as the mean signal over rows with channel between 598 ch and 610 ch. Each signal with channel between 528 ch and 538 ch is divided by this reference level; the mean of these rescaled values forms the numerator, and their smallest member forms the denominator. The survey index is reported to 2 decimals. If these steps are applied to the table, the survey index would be 1.03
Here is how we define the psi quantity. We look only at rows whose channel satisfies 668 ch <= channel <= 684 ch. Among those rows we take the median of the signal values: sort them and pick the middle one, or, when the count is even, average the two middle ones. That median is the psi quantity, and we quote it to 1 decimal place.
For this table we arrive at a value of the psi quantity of 6.2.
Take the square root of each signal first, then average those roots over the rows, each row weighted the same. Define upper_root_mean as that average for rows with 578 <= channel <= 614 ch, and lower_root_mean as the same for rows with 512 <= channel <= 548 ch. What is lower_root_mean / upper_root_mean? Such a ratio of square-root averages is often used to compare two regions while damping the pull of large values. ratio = 1.02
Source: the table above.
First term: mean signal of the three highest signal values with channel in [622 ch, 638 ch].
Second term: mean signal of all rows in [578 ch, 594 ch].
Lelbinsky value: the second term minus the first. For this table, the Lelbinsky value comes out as 0.4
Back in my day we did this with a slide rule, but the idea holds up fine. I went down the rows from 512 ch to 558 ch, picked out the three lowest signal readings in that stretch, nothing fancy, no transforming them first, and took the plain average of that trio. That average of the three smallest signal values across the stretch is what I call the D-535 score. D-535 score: 6.92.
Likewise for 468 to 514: 6.36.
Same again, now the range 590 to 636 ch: 6.67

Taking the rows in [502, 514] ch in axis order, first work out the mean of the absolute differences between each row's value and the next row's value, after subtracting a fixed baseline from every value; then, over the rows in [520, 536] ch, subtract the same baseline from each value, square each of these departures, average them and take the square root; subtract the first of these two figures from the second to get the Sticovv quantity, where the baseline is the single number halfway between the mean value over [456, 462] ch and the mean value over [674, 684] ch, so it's 1.1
